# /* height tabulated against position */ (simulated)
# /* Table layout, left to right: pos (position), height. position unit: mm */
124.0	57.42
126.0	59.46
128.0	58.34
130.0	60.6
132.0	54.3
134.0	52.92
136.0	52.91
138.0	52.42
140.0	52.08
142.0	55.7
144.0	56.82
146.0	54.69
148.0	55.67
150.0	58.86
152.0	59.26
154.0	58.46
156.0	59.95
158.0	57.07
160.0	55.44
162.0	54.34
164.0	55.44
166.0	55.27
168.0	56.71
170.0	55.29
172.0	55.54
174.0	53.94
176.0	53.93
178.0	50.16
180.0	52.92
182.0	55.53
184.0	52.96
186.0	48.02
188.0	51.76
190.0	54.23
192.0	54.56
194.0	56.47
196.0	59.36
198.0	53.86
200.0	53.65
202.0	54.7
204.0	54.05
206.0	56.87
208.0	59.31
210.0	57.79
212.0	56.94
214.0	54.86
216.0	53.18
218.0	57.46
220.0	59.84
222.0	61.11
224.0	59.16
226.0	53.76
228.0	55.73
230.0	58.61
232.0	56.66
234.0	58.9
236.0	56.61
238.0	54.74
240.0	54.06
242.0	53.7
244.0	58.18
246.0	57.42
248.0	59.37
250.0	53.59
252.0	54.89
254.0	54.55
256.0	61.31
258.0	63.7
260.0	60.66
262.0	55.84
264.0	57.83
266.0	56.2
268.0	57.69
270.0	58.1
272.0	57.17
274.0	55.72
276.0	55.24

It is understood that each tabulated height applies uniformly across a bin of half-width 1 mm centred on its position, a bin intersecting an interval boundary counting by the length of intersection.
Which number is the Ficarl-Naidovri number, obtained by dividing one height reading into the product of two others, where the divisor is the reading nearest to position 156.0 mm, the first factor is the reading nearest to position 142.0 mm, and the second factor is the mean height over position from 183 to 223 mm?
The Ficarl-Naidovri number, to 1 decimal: 51.6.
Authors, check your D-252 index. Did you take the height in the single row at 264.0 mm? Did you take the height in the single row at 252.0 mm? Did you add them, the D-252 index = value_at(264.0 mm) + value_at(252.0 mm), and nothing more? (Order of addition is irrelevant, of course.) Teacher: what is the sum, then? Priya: 113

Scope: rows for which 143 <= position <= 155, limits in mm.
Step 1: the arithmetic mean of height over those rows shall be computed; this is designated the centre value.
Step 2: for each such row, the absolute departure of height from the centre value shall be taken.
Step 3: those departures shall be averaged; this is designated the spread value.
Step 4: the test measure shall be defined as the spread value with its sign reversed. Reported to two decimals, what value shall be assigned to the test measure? -1.57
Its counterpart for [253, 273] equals -2.15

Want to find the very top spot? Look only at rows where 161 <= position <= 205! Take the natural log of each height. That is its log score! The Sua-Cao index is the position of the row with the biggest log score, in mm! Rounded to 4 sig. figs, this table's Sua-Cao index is 196.0 mm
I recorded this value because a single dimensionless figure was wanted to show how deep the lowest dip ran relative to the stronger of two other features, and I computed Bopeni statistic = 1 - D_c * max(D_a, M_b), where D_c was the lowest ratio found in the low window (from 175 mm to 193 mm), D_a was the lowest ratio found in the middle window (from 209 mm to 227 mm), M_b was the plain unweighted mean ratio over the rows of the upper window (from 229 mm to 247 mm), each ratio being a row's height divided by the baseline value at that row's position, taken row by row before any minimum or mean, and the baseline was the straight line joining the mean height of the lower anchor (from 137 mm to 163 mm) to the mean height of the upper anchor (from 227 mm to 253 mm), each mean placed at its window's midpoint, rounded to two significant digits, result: 0.14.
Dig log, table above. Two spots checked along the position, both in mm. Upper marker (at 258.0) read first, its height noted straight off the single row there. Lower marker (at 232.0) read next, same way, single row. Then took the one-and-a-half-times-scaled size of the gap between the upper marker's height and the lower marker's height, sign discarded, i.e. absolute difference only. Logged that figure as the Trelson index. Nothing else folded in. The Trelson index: 11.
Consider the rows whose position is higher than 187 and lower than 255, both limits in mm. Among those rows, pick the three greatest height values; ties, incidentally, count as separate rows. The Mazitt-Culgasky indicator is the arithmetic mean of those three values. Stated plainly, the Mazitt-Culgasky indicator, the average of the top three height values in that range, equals 60.1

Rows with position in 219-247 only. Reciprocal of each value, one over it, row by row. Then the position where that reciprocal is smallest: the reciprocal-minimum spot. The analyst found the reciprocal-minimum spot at 222.0 mm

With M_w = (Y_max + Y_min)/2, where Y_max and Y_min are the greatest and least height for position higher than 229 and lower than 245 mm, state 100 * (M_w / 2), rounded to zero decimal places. 2815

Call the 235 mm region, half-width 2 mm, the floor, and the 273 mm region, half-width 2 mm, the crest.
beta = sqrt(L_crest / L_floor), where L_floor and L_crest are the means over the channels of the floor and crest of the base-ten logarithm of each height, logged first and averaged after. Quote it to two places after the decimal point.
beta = 1.00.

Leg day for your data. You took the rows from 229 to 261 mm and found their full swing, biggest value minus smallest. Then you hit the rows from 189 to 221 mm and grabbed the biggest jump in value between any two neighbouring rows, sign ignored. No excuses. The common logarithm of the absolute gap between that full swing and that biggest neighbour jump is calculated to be 0.66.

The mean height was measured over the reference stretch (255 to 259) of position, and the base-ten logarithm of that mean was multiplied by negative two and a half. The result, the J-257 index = -4.49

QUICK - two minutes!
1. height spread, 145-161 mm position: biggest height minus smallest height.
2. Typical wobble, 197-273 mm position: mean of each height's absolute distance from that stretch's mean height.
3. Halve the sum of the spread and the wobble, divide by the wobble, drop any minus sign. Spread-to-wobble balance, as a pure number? 1.76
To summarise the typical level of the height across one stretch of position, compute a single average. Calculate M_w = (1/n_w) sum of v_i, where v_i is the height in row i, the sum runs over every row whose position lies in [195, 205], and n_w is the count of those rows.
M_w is 55.1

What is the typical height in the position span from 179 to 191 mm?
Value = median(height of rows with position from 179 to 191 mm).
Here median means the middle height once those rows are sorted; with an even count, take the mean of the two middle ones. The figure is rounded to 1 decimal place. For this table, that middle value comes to 52.9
